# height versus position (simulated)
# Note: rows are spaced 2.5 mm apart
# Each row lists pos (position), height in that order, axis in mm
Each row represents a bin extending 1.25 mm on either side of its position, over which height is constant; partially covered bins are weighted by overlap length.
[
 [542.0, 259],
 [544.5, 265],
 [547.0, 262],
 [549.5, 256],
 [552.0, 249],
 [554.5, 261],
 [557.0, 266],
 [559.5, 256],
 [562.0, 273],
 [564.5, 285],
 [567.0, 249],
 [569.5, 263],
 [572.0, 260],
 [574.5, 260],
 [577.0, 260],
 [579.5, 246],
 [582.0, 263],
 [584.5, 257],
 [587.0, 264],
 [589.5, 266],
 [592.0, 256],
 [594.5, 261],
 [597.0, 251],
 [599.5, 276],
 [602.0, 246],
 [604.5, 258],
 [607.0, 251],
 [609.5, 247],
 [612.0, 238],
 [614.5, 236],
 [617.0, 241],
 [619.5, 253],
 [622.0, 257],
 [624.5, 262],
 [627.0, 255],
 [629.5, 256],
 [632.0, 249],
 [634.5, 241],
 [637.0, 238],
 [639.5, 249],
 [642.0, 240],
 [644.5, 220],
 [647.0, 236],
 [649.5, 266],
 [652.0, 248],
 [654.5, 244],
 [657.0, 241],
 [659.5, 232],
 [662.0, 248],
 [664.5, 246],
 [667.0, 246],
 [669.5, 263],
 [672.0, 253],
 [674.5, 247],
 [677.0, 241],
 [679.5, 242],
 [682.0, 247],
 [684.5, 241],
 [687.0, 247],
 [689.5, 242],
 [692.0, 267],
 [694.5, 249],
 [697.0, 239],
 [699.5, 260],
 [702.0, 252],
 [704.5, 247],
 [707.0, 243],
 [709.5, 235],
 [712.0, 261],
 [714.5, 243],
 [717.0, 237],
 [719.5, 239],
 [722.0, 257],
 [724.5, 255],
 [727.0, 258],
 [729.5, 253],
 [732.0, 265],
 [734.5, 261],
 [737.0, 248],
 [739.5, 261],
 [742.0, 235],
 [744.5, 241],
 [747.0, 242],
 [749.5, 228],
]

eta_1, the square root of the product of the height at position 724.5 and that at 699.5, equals 257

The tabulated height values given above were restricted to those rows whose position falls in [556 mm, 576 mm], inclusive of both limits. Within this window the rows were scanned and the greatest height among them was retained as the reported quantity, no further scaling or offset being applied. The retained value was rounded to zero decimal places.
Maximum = 285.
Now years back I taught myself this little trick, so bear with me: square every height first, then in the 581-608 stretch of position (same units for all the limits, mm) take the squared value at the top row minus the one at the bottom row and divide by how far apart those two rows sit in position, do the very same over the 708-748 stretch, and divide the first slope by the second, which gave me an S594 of -2.8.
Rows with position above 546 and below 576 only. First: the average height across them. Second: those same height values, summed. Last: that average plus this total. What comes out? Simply 3402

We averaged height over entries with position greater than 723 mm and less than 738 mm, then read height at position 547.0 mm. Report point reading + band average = 519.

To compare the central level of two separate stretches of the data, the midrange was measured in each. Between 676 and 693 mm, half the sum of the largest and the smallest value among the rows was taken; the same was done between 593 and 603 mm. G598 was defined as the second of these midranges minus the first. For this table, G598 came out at 7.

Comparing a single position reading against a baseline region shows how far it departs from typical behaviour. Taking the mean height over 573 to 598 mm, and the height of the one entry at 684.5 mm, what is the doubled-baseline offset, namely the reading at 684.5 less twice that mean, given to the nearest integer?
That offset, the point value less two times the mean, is -276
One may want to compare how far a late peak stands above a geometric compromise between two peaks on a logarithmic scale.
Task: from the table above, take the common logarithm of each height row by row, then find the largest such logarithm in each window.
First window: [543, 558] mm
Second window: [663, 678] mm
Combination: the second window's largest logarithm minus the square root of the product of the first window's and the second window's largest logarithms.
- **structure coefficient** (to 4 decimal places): -0.0025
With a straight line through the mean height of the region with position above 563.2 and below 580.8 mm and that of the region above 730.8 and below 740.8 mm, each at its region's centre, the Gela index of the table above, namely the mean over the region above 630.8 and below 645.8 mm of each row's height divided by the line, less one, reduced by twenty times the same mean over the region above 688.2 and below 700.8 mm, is 0.52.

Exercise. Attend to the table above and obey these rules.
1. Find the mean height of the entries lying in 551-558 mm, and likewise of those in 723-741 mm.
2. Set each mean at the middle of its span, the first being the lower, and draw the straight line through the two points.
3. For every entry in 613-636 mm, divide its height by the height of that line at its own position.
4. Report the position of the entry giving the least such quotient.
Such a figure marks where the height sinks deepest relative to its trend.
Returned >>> 614.5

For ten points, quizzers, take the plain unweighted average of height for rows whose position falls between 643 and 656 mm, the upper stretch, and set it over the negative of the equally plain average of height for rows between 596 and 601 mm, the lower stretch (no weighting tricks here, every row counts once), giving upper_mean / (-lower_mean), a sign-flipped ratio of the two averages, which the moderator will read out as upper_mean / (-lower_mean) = -0.92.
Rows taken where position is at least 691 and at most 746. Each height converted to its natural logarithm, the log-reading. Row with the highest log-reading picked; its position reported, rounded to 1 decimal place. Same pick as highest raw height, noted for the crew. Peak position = 692.0 mm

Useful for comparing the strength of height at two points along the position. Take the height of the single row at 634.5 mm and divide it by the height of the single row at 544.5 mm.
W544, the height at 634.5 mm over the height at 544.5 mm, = 0.91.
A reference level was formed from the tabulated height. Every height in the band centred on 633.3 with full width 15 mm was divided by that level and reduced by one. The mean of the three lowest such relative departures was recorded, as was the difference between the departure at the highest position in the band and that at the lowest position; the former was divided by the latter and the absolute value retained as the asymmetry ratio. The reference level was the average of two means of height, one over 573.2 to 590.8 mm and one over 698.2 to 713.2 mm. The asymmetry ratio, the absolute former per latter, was 2.0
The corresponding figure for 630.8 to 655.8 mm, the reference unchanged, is 4.6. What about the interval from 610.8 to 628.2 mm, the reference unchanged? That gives 1.0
